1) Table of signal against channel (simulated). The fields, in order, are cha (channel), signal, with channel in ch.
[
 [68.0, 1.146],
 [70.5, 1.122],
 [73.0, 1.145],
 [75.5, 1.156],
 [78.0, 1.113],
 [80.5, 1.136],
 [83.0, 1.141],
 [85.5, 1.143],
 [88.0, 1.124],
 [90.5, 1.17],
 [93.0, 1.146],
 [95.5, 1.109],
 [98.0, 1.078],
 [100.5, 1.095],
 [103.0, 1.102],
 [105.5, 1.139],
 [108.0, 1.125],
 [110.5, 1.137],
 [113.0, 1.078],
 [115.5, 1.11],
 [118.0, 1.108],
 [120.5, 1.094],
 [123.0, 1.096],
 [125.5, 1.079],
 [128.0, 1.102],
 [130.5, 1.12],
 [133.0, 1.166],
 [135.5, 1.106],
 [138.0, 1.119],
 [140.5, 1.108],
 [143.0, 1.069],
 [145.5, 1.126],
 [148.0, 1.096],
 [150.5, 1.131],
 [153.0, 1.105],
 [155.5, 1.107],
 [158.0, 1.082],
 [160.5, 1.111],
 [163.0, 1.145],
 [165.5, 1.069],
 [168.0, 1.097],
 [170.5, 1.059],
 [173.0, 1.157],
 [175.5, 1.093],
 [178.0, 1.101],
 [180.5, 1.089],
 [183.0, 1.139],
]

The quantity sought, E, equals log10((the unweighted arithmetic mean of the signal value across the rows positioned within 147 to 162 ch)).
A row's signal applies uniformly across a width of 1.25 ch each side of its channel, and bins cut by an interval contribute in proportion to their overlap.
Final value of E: 0.0435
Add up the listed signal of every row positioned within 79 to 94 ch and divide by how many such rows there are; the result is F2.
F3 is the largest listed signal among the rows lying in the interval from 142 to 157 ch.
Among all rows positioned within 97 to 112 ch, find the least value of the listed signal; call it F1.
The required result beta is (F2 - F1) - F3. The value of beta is -1.07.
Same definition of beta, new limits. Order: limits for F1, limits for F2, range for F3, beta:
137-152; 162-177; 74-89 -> -1.12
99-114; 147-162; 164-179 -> -1.13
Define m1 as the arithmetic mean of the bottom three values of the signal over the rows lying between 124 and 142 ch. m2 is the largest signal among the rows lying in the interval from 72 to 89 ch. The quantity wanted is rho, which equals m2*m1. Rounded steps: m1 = 1.10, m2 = 1.156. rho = 1.267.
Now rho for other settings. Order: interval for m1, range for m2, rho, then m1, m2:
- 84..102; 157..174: 1.266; 1.09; 1.157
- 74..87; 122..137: 1.318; 1.13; 1.166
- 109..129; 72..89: 1.253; 1.08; 1.156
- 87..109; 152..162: 1.213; 1.09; 1.111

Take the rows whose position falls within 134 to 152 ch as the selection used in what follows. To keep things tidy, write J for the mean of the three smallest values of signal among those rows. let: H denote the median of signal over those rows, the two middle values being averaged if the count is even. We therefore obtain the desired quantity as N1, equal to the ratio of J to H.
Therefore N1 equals 0.984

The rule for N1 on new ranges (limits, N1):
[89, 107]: 0.984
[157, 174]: 0.975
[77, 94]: 0.985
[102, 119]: 0.987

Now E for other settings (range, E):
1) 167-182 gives 0.0411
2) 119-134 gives 0.0451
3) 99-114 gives 0.0464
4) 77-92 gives 0.0561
